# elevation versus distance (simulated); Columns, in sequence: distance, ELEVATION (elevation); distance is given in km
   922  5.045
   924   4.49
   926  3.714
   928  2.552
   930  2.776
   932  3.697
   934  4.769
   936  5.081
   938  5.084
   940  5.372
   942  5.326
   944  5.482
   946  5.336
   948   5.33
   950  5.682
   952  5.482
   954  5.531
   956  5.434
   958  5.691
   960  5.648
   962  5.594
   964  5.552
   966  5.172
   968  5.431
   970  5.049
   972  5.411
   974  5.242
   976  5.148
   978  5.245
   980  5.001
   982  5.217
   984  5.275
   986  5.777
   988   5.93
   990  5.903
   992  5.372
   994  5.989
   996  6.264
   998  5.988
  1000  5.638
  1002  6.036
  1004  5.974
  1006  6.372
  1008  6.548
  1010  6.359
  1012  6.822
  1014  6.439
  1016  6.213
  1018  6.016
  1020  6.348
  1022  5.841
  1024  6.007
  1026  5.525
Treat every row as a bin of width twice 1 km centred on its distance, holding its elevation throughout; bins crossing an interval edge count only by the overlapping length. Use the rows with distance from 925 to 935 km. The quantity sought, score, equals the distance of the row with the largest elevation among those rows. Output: 934 km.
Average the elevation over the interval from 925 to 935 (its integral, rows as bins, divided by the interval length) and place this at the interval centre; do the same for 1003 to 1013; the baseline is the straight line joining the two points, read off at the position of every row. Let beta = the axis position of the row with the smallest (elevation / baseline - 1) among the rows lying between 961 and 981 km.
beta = 980 km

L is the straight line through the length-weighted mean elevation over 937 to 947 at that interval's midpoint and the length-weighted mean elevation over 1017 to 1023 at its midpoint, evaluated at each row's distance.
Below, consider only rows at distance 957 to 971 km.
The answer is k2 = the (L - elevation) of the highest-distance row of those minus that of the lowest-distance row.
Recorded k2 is 0.8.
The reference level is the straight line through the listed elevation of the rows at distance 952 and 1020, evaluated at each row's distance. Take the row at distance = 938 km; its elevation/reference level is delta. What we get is 0.96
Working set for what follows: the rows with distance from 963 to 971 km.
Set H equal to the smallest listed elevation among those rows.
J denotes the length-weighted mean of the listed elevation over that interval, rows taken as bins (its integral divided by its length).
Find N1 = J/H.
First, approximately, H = 5.049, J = 5.30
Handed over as 1.050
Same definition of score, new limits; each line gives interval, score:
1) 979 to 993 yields 988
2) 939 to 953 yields 950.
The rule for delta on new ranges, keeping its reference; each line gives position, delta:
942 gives 0.99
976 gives 0.89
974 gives 0.91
